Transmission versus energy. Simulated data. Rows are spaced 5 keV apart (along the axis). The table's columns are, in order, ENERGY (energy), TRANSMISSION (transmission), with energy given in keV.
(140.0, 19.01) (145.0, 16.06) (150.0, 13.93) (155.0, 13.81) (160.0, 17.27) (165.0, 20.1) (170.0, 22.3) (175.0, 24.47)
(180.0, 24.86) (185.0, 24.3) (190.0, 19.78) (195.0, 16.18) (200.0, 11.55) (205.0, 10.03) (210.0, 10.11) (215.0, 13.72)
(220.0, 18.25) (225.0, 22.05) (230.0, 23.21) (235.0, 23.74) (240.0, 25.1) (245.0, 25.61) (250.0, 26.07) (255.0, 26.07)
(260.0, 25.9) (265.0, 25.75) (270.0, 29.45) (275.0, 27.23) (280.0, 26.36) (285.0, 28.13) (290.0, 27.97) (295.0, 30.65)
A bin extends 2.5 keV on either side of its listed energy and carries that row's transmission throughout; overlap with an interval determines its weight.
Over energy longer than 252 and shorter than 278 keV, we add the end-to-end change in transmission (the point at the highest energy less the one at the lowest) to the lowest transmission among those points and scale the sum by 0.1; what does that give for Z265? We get 2.7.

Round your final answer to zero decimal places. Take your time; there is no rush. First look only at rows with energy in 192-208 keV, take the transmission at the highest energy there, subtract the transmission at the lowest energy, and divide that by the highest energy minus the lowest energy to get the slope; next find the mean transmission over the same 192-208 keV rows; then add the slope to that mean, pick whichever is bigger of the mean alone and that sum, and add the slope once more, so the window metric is 12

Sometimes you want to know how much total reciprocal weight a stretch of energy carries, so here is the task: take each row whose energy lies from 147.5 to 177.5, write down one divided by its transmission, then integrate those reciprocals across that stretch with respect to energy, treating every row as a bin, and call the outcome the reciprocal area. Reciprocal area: 1.7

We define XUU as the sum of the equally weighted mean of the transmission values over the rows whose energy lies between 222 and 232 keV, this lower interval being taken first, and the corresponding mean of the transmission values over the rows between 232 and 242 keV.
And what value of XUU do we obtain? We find 47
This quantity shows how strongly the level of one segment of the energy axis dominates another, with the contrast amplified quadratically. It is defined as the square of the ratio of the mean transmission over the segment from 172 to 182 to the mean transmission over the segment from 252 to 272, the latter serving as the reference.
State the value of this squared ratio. 0.8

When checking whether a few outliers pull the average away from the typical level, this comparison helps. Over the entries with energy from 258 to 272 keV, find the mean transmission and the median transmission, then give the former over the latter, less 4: -2.96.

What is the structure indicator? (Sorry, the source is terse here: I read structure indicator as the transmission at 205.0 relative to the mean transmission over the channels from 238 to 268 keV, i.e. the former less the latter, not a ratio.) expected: -16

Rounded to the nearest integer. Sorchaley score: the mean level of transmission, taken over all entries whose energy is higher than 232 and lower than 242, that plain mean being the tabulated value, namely 24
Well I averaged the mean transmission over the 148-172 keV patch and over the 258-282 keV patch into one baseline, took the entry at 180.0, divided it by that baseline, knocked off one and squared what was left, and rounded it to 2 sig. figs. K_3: 0.014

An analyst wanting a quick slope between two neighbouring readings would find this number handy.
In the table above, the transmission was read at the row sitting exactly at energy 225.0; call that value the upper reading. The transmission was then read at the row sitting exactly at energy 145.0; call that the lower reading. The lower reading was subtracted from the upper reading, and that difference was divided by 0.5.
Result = 12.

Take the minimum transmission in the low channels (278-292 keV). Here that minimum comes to 26.36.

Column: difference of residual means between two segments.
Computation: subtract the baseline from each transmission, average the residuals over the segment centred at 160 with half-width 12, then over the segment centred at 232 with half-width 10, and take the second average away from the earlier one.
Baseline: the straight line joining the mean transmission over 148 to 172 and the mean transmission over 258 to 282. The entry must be 0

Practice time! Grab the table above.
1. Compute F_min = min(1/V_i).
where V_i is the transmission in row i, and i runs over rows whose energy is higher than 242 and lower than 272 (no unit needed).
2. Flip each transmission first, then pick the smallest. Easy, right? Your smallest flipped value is 0.0340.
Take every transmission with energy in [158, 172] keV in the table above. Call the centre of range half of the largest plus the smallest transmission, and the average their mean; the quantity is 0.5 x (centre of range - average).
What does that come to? -0.1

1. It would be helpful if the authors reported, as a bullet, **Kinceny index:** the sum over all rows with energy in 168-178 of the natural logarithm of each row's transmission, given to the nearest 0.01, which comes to 6.30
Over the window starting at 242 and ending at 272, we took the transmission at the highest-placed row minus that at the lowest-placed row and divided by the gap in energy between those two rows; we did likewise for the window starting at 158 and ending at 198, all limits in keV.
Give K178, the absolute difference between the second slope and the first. 0.2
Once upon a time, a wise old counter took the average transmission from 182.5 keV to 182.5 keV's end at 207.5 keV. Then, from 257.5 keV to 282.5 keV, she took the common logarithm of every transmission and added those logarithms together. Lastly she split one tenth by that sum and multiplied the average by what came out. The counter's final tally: 0.23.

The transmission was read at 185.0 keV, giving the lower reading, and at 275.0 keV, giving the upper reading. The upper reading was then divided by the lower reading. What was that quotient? 1.1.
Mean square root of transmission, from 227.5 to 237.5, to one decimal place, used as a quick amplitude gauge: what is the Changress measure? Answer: 4.8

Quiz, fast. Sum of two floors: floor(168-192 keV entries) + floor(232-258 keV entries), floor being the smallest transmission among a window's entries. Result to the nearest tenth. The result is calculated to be 43.5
